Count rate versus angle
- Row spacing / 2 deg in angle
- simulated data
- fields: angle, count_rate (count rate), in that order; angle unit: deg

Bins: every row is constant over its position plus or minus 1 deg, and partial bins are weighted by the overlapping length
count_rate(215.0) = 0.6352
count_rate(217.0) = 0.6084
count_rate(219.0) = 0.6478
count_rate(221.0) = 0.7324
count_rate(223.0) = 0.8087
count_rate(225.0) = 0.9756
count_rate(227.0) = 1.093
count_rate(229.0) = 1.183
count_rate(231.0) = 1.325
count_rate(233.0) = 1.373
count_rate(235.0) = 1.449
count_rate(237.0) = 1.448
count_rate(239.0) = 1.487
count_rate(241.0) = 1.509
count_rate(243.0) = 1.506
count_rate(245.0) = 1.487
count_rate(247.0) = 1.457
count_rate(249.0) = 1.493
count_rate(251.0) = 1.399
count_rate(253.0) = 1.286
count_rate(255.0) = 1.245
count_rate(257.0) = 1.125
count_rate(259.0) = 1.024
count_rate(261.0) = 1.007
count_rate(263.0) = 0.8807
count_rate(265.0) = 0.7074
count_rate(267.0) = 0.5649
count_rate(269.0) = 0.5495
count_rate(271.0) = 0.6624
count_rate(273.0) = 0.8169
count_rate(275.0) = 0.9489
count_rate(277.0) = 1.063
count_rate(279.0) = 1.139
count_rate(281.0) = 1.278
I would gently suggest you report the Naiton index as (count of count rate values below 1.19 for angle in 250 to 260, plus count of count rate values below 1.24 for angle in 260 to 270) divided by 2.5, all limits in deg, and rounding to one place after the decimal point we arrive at 2.8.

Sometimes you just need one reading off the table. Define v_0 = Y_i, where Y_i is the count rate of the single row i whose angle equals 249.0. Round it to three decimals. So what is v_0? 1.493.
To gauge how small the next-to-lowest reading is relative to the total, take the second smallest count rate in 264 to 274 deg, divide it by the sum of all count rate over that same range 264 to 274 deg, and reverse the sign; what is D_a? -0.17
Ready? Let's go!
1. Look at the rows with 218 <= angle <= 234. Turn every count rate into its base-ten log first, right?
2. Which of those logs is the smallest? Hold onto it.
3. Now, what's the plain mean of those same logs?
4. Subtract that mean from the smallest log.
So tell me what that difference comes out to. -0.18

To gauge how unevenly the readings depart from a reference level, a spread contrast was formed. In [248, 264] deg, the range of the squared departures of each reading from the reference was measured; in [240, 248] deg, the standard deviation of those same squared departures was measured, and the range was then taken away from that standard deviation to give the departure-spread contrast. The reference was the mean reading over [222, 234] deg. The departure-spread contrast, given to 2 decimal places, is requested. -0.12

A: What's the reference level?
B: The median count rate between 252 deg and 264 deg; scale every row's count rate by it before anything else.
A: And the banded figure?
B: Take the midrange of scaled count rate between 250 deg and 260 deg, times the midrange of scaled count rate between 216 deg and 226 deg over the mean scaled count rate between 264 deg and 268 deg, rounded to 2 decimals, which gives 1.40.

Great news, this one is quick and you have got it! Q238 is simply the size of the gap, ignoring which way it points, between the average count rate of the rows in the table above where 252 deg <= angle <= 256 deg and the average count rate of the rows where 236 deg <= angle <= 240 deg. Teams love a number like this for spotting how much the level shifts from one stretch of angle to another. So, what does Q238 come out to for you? 0.20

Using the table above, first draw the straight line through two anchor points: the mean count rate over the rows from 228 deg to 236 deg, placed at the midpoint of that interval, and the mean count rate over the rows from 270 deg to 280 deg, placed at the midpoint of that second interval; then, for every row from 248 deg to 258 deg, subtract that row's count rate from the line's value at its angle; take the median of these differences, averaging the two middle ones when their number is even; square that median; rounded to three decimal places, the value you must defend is 0.023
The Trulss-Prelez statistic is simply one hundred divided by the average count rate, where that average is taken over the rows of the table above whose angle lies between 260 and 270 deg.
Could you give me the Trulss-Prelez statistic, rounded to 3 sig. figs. 135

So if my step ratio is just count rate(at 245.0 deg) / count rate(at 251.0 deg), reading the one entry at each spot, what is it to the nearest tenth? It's 1.1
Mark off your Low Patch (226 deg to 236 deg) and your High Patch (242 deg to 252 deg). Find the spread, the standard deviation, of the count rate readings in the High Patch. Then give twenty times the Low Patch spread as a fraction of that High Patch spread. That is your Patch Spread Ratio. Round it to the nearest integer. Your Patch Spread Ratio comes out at 68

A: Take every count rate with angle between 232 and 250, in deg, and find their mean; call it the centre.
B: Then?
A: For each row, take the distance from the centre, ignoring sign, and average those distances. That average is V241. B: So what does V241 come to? 0.032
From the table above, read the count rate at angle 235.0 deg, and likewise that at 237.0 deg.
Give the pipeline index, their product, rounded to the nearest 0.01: 2.10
